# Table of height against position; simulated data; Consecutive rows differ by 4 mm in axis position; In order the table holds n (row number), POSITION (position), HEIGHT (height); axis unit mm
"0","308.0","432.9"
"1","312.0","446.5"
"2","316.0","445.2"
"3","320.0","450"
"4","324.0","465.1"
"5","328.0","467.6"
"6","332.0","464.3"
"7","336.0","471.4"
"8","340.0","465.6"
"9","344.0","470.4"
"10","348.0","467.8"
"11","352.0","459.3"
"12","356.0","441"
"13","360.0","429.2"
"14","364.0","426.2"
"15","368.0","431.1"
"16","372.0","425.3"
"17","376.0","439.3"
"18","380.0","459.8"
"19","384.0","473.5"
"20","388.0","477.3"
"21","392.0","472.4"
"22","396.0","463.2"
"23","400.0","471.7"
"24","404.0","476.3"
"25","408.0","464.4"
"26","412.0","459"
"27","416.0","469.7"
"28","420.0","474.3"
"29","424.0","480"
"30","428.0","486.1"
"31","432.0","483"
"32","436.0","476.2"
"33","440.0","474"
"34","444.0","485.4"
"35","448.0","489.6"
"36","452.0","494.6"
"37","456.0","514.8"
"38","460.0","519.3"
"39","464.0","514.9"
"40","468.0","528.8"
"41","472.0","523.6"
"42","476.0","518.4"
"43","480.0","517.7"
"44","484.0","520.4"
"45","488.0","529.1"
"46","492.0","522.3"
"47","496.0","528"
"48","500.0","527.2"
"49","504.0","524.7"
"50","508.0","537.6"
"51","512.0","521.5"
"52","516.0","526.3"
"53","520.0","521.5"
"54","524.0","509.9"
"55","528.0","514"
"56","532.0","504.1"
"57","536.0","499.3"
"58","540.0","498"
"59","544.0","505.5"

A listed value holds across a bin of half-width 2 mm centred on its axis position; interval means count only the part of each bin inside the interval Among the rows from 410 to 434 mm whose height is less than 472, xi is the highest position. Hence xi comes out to 416.0 mm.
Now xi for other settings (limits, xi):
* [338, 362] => 360.0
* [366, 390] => 380.0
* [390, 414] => 412.0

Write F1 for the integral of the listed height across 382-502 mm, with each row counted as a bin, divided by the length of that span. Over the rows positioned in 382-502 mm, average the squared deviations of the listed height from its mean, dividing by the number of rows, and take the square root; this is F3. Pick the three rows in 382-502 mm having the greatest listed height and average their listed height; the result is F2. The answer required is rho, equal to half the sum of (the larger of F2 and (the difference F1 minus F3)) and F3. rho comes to 276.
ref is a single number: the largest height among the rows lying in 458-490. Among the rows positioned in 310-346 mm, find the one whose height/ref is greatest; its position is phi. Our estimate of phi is 336.0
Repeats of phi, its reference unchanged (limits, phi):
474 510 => 508.0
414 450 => 448.0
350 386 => 384.0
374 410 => 388.0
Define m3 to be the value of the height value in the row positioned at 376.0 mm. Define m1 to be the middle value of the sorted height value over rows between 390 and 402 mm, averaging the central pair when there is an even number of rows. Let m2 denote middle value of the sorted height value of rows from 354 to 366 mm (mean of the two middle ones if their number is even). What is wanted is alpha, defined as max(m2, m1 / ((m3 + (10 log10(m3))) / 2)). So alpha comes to 429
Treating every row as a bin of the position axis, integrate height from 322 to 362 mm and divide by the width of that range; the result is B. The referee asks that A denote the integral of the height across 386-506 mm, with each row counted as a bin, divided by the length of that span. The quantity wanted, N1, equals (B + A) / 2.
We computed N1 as 478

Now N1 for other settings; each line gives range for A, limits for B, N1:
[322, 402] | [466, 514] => 491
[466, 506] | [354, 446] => 493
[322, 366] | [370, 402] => 459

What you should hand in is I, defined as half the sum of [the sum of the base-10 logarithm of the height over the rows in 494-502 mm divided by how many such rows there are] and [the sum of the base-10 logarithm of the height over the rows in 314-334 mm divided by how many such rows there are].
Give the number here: 2.69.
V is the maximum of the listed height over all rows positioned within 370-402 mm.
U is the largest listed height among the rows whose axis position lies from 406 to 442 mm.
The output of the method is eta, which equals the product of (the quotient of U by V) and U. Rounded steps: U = 486.1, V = 477.3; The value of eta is 495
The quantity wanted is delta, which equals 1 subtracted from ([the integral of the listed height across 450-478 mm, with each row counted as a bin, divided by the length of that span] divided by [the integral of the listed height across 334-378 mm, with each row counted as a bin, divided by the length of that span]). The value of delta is 0.15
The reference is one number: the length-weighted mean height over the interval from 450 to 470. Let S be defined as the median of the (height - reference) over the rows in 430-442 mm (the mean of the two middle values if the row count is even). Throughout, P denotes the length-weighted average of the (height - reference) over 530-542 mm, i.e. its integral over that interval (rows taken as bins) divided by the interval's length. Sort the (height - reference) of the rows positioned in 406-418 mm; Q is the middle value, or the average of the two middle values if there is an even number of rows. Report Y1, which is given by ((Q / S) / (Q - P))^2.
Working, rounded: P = -14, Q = -50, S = -38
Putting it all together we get 0.0013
